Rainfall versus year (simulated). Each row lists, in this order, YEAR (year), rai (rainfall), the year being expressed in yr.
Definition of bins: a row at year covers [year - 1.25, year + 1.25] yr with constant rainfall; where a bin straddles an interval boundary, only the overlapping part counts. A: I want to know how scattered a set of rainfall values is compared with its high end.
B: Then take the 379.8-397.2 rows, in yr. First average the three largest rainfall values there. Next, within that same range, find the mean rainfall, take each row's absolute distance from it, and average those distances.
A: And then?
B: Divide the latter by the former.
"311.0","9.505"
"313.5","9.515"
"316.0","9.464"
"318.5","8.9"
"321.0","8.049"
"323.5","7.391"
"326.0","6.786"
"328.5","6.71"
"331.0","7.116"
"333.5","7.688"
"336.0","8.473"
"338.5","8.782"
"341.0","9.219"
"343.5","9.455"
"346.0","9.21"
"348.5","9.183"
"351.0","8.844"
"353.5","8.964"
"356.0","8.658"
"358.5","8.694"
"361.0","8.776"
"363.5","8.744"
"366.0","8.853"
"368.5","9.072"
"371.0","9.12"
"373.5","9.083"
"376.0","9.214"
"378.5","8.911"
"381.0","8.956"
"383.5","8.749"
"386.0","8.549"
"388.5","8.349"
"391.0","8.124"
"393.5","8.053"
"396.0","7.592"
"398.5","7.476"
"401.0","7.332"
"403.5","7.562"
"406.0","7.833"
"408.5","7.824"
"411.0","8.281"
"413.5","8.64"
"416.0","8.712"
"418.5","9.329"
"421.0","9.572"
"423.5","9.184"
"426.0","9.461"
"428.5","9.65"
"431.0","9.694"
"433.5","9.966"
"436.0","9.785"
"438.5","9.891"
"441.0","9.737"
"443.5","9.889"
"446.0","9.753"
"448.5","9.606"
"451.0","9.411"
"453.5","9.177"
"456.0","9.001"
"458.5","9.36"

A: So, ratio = 0.04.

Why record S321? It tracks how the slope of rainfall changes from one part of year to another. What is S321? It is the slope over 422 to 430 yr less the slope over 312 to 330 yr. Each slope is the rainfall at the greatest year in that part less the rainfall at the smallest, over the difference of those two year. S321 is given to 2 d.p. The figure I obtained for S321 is 0.28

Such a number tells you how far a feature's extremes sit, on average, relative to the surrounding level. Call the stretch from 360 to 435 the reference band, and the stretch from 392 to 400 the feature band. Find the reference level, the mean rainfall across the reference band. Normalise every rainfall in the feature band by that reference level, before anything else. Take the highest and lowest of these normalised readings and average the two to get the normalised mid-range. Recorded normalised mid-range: 0.89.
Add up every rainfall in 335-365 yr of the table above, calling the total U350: 107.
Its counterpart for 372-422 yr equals 168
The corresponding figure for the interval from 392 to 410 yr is 54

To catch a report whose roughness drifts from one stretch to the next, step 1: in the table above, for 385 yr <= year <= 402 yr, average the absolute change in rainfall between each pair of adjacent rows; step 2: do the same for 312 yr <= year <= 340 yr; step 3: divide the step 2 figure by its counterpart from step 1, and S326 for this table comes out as 2.4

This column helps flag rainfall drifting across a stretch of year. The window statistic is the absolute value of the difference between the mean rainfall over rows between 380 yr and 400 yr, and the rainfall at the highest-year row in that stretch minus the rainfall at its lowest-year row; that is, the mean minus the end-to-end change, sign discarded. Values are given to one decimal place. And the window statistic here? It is 9.7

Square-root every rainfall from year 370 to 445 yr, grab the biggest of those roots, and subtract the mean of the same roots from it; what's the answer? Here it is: 0.19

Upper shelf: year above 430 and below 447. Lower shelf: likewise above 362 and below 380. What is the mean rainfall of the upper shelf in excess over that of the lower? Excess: 0.82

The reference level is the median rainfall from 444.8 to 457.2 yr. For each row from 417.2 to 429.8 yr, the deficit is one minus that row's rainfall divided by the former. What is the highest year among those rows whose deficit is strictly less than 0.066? 428.5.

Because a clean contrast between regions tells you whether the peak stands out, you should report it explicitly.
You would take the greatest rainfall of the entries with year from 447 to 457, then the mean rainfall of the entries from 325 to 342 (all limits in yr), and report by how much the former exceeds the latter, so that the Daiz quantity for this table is 1.8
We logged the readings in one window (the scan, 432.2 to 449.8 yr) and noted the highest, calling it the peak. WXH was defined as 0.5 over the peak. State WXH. 0.0502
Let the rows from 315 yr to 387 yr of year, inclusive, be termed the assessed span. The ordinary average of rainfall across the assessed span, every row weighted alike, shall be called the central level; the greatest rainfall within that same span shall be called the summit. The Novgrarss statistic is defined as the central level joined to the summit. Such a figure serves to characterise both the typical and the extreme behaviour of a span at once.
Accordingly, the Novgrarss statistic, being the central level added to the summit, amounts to 18.1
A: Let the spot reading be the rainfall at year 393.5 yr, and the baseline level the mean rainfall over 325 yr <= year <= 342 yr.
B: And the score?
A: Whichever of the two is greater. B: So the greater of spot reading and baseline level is 8.1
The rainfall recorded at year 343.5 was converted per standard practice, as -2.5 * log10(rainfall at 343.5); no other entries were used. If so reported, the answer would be -2.44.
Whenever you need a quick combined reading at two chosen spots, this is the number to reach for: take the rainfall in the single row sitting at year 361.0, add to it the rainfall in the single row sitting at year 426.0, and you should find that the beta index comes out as 18.2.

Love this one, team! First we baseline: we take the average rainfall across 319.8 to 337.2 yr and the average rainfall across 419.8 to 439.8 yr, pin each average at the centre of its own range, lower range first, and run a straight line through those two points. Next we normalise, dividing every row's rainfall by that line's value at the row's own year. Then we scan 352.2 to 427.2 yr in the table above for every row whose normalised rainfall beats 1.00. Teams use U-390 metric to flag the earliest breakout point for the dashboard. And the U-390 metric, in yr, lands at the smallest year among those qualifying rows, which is 353.5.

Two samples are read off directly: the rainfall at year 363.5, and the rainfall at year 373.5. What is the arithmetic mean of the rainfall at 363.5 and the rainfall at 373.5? 8.9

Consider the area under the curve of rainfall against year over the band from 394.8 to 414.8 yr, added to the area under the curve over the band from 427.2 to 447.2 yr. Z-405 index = 352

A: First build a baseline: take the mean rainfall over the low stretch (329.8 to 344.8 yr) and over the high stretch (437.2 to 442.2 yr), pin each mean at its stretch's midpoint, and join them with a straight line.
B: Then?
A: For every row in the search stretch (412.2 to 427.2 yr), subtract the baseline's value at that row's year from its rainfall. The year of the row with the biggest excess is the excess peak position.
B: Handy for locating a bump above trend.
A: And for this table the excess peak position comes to 421.0 yr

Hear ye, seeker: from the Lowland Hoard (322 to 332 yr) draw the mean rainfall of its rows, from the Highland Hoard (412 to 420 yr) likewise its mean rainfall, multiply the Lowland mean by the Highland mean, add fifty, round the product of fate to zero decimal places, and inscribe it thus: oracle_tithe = 112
